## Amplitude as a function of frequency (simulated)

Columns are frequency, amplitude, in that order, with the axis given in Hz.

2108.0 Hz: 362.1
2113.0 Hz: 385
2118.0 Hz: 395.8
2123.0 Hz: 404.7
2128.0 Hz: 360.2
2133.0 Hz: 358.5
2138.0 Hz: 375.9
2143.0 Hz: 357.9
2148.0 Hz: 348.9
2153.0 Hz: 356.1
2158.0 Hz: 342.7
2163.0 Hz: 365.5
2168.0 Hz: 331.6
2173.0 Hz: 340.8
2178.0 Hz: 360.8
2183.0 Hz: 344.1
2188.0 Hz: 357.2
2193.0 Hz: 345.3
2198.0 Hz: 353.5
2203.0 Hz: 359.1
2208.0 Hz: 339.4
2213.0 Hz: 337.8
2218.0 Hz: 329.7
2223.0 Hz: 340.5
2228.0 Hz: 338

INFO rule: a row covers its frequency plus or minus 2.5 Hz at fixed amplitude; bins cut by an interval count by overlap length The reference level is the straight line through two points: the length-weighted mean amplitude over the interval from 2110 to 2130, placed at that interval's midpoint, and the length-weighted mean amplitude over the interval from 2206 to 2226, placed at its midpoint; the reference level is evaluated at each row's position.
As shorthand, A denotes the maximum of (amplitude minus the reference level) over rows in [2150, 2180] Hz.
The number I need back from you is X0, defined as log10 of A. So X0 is 0.6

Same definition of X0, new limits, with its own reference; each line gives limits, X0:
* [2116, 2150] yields 1.3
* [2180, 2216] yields 1.2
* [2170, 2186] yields 0.6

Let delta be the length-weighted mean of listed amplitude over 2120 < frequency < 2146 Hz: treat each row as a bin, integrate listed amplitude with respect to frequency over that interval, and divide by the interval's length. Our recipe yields 371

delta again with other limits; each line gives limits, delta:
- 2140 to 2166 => 354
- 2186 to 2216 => 348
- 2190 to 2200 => 350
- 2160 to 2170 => 349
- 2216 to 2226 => 336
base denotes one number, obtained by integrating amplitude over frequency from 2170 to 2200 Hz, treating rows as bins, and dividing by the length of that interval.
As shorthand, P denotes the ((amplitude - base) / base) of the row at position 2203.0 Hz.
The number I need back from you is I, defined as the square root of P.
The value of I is 0.16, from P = 0.026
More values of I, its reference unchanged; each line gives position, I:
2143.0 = 0.15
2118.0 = 0.36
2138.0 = 0.27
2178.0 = 0.18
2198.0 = 0.10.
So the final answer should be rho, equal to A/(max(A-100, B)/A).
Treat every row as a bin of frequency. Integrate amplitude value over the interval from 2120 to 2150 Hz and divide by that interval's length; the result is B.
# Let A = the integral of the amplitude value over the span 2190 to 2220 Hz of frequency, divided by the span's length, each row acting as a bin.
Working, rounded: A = 345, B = 368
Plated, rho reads 322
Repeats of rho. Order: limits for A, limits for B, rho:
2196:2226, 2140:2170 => 335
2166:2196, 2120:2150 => 327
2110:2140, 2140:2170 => 411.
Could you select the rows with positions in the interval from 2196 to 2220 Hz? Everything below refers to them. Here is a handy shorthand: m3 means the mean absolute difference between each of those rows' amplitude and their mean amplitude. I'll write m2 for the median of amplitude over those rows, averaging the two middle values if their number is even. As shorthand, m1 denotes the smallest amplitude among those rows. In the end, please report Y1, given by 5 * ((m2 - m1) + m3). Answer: 98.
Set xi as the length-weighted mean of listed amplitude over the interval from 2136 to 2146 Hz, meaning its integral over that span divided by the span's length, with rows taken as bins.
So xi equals 366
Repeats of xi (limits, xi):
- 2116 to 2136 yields 379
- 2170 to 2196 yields 349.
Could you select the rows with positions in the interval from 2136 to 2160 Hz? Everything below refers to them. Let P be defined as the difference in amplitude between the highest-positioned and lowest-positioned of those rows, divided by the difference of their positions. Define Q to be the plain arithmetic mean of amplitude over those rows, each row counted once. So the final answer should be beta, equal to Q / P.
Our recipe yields -215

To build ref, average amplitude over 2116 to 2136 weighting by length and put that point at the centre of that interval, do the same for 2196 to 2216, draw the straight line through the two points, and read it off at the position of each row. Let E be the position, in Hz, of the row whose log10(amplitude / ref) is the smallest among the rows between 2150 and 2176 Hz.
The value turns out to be 2168.0 Hz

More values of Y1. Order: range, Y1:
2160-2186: 121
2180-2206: 76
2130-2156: 78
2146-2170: 134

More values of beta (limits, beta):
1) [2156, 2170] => -312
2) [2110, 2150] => -362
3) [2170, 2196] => 1554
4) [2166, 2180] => 118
